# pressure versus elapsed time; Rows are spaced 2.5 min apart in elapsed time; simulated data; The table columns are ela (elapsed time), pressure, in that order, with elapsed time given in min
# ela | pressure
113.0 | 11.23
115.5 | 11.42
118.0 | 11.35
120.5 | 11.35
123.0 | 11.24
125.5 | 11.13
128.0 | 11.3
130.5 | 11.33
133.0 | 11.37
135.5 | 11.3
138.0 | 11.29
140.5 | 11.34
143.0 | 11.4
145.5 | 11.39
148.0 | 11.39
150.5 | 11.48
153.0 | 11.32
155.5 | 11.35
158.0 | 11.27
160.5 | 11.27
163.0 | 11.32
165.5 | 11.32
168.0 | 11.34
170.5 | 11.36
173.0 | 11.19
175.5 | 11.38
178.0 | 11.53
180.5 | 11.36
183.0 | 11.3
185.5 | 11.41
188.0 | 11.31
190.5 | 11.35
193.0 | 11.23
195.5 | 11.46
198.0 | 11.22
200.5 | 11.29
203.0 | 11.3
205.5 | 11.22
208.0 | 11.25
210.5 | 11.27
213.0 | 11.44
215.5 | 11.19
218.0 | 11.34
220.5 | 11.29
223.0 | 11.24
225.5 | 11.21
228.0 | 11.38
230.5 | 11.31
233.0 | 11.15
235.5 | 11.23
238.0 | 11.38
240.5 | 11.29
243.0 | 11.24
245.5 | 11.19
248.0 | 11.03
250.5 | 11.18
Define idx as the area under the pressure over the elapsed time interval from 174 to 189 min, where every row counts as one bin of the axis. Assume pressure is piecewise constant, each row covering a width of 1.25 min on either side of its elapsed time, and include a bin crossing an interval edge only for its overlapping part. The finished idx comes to 171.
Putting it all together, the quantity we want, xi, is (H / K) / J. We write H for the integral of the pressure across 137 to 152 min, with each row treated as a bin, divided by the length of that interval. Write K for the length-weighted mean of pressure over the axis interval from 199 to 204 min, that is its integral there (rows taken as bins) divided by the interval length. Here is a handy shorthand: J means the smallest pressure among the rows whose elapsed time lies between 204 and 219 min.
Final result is 0.0901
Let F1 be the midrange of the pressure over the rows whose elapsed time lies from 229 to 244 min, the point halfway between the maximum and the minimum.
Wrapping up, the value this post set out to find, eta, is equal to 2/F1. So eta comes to 0.178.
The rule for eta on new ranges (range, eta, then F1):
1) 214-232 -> 0.177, 11.3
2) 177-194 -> 0.176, 11.4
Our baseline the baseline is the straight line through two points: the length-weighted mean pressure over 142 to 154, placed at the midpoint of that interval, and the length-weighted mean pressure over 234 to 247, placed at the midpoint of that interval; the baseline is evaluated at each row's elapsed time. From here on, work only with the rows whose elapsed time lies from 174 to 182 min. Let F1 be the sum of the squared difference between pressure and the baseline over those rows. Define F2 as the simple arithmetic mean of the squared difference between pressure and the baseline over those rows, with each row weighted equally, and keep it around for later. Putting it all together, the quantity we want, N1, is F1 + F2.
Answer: 0.043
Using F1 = 0.032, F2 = 0.011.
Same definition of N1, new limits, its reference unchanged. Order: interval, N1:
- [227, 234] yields 0.035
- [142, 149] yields 0.000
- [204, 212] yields 0.017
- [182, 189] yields 0.010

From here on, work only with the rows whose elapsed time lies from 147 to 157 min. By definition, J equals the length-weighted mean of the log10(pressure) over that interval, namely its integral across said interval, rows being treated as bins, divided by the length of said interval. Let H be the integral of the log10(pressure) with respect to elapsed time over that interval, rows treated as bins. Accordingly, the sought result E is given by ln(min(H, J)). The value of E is 0.055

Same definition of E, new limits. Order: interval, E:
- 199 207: 0.051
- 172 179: 0.054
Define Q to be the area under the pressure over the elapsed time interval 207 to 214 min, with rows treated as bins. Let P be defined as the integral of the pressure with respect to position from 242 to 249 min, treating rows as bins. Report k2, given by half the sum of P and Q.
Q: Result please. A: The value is 79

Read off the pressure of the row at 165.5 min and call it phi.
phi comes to 11.32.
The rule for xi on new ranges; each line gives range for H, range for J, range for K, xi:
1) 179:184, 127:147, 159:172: 0.0888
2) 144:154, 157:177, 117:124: 0.0900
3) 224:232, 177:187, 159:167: 0.0884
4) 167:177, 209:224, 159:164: 0.0896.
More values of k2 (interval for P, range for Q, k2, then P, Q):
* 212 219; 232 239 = 79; 79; 78.8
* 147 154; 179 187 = 85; 80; 90.9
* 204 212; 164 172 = 90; 90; 90.7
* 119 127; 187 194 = 85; 90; 79.1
